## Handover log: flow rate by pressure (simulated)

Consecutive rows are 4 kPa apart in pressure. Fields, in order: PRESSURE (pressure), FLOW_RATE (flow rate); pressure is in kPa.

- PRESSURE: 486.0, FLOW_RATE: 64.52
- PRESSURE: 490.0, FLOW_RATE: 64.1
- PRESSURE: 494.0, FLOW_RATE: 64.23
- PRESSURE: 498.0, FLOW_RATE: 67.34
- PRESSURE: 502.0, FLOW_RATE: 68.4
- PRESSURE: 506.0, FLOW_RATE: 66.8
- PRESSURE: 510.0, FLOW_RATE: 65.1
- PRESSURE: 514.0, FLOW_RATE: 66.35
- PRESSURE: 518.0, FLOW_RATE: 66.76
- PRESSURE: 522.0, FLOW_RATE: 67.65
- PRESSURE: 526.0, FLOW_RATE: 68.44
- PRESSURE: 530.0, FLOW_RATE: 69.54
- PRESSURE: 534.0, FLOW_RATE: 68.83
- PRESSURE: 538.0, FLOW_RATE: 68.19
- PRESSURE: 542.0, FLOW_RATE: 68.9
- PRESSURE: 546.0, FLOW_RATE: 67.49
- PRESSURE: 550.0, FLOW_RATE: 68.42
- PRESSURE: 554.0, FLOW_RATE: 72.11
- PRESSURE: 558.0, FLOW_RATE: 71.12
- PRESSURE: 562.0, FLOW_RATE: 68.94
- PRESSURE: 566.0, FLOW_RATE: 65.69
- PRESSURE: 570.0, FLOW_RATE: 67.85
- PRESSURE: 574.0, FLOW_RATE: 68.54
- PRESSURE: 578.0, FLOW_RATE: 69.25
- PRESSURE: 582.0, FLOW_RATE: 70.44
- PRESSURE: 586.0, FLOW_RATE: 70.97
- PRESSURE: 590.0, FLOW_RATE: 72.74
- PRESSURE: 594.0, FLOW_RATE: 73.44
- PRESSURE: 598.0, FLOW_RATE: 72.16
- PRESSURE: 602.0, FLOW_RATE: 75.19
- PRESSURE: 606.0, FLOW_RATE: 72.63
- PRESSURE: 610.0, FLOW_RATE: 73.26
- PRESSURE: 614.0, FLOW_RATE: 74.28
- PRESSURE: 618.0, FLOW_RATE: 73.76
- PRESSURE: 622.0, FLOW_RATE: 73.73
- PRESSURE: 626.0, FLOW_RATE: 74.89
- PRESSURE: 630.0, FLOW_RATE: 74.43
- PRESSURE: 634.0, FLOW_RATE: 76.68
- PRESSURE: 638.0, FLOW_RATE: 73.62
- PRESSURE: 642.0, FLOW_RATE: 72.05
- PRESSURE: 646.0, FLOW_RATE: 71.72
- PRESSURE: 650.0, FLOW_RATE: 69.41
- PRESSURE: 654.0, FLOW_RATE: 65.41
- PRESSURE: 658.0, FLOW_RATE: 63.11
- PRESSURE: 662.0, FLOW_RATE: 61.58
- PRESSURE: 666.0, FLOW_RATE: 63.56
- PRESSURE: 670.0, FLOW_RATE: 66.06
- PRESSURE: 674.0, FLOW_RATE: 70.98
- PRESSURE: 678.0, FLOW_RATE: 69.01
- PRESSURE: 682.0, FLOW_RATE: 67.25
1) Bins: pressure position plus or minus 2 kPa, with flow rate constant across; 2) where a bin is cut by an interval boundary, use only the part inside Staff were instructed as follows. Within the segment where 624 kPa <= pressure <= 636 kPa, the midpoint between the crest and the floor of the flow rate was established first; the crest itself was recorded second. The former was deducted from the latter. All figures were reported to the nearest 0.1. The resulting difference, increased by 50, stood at 51.1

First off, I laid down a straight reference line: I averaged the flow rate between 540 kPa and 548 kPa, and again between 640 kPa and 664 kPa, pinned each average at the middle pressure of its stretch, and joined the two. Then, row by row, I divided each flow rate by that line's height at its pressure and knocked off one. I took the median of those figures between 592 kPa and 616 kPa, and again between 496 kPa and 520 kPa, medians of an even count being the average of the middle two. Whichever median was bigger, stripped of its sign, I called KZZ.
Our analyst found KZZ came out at 0.084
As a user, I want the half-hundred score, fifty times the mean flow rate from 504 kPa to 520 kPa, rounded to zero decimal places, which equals 3313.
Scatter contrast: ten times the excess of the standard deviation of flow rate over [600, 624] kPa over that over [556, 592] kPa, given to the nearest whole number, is -12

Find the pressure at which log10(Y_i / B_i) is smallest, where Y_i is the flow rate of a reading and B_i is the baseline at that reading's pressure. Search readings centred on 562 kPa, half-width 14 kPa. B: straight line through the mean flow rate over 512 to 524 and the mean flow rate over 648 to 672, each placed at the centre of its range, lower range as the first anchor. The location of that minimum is 566.0 kPa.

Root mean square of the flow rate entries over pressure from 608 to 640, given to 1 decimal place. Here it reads 74.3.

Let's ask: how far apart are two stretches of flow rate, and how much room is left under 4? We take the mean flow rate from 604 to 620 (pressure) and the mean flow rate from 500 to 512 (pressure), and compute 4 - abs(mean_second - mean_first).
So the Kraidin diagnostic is -2.7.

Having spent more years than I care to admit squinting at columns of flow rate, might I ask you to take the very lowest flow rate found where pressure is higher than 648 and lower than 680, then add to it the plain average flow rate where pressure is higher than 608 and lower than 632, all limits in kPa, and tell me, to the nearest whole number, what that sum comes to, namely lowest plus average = 136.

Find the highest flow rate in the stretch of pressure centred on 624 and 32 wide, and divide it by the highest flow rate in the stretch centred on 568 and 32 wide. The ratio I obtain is 1.06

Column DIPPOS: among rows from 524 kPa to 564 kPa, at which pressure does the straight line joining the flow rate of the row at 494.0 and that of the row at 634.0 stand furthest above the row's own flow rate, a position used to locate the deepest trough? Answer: 546.0 kPa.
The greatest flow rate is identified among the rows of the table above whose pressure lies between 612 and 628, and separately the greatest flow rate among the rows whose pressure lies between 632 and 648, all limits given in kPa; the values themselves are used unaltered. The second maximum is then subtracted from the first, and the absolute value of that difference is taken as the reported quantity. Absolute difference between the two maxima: 1.8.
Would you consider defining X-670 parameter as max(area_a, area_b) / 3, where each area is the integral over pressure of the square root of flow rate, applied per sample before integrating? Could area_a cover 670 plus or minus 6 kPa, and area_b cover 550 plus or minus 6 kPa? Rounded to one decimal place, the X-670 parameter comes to 33.3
